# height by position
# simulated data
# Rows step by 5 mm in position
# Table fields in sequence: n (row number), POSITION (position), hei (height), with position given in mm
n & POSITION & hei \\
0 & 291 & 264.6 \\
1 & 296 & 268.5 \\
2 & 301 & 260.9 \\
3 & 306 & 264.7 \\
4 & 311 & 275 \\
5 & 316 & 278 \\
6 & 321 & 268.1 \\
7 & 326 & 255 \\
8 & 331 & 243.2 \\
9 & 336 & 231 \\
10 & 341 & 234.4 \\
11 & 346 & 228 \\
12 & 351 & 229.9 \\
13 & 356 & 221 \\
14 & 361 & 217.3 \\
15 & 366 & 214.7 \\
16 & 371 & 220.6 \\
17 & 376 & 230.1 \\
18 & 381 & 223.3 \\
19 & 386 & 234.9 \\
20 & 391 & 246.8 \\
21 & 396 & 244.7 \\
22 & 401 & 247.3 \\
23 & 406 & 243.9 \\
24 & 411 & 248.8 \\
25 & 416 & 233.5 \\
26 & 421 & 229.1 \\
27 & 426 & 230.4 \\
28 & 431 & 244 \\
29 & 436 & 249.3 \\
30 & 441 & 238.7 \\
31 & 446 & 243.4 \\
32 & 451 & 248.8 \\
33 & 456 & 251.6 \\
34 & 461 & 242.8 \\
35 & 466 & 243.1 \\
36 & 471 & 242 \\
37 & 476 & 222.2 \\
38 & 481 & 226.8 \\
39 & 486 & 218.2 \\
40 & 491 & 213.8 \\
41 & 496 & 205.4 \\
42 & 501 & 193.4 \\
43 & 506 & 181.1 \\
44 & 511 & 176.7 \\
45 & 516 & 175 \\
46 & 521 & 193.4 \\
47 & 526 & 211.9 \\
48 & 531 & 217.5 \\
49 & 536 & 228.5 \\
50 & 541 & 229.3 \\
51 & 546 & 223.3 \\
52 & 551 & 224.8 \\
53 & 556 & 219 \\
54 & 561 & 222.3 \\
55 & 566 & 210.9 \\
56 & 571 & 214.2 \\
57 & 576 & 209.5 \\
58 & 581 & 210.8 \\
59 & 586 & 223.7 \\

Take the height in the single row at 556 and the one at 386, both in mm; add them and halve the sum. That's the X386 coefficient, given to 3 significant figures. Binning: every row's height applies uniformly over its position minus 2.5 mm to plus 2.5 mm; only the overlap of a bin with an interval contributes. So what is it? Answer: 227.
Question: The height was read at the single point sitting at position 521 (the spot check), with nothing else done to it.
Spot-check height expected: 193.4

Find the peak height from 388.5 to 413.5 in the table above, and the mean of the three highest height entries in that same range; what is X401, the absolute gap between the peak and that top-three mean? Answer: 1.2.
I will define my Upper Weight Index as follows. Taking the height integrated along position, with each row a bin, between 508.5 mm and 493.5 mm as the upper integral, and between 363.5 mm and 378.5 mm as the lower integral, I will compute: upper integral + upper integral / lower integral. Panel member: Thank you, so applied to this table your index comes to 2900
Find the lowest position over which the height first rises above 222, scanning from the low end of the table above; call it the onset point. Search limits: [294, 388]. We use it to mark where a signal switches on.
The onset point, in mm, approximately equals 296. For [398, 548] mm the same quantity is 401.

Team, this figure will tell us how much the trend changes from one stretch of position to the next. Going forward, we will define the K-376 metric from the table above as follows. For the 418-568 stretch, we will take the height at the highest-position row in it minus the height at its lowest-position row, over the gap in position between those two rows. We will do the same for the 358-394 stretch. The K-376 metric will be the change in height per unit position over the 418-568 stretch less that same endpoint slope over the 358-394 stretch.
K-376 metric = -1.1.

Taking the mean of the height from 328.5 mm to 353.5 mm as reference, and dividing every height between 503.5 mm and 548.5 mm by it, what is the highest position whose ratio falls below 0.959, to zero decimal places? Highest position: 546 mm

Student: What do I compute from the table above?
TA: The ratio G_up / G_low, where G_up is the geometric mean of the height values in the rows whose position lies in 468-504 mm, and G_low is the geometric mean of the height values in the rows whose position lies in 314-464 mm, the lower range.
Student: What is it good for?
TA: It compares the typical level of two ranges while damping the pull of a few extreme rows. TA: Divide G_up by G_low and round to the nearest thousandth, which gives 0.909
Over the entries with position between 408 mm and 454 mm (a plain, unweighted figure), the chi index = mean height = 241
